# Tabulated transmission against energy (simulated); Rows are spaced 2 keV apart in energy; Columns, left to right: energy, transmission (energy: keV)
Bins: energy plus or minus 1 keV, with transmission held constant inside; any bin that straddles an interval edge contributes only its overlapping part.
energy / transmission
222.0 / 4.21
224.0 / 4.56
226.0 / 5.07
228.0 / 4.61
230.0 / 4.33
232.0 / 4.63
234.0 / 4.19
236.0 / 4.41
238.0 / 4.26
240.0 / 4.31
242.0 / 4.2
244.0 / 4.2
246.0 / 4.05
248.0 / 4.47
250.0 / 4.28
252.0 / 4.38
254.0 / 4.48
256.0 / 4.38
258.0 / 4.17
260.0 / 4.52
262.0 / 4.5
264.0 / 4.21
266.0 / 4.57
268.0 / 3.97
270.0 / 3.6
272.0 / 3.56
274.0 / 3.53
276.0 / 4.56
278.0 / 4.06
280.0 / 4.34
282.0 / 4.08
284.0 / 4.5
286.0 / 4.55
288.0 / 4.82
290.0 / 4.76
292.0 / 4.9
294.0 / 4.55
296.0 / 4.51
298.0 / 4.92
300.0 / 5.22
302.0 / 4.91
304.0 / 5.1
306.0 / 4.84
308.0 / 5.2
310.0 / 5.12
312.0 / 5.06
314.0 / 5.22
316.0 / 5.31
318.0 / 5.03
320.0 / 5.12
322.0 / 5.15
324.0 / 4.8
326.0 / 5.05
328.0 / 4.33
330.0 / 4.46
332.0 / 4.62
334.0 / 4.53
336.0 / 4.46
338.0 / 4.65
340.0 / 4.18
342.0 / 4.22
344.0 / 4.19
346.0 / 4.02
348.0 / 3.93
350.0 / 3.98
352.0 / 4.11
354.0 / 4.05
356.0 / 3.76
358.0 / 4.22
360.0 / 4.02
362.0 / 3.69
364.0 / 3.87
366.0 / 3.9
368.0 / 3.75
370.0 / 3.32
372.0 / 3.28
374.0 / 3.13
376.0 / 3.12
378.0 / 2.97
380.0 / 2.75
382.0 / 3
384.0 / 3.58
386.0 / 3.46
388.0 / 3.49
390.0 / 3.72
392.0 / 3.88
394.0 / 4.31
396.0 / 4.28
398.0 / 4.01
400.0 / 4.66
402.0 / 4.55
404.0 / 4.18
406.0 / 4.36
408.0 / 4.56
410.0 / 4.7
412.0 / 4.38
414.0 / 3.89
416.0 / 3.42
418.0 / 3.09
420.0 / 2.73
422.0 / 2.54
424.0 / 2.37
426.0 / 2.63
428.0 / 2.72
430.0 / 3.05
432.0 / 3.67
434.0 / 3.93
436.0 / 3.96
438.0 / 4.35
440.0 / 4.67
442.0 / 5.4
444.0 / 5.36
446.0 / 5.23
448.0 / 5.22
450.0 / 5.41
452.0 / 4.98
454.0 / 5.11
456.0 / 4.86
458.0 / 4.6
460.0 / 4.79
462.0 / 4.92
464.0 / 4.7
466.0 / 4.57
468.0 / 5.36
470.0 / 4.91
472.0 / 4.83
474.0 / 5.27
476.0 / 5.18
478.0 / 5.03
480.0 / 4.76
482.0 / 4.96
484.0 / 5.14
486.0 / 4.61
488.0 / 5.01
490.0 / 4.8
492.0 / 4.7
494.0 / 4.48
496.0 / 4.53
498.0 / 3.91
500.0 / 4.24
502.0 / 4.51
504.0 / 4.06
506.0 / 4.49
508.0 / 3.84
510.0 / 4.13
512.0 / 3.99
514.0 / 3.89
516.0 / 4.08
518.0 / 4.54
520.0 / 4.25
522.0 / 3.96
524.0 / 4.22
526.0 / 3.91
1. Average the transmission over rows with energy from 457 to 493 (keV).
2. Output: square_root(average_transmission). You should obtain 2.21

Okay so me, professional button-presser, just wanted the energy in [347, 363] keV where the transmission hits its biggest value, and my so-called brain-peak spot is 358.0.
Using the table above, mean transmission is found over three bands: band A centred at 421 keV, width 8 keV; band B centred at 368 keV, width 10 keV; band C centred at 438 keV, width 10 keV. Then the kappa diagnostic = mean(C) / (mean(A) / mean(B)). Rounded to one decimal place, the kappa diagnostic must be 6.0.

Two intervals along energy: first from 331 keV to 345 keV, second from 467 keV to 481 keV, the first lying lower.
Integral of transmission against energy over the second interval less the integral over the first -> 9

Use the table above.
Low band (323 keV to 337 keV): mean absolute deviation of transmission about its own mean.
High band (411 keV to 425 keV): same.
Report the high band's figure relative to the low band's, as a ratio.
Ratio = 3.2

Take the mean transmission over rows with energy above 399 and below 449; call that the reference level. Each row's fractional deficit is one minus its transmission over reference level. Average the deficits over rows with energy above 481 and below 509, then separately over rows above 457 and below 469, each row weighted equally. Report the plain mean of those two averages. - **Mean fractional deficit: -0.17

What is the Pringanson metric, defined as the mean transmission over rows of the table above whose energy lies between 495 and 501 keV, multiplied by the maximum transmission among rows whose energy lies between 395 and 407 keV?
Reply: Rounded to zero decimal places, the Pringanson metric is 20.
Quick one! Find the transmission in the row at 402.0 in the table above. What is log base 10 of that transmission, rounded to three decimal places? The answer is 0.658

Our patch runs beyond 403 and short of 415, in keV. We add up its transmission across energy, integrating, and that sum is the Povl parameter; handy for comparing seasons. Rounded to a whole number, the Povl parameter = 52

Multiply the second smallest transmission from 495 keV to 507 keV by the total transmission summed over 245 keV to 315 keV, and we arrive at 641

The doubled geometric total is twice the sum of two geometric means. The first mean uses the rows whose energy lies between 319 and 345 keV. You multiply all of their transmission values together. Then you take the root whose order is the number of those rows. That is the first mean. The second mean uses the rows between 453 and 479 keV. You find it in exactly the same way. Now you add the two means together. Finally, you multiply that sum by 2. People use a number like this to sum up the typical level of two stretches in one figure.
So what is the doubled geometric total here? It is 19.0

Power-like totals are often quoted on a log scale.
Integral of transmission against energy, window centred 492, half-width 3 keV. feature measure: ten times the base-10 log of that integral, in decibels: 14.5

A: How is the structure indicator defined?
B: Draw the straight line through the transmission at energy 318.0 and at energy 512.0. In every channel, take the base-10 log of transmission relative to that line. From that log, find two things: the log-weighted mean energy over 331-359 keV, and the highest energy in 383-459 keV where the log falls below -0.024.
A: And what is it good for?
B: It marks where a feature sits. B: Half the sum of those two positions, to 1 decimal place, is 391.6 keV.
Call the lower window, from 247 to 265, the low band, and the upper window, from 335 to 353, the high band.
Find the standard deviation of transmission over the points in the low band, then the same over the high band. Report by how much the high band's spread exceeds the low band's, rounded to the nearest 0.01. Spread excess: 0.10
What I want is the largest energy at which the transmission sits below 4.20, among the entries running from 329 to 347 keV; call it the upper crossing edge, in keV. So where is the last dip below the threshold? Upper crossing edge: 346.0 keV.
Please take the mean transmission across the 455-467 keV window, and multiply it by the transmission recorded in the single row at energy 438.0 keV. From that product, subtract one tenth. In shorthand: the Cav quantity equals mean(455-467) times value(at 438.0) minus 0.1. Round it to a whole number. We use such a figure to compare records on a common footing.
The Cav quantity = 21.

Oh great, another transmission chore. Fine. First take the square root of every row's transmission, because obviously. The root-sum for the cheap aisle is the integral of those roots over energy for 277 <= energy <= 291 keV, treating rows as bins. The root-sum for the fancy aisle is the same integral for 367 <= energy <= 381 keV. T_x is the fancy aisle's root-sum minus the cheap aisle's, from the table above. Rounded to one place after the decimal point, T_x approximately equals -4.5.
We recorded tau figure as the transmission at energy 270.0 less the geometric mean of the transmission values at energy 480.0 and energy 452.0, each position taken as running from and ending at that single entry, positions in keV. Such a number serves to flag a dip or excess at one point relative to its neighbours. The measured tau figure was -1.27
